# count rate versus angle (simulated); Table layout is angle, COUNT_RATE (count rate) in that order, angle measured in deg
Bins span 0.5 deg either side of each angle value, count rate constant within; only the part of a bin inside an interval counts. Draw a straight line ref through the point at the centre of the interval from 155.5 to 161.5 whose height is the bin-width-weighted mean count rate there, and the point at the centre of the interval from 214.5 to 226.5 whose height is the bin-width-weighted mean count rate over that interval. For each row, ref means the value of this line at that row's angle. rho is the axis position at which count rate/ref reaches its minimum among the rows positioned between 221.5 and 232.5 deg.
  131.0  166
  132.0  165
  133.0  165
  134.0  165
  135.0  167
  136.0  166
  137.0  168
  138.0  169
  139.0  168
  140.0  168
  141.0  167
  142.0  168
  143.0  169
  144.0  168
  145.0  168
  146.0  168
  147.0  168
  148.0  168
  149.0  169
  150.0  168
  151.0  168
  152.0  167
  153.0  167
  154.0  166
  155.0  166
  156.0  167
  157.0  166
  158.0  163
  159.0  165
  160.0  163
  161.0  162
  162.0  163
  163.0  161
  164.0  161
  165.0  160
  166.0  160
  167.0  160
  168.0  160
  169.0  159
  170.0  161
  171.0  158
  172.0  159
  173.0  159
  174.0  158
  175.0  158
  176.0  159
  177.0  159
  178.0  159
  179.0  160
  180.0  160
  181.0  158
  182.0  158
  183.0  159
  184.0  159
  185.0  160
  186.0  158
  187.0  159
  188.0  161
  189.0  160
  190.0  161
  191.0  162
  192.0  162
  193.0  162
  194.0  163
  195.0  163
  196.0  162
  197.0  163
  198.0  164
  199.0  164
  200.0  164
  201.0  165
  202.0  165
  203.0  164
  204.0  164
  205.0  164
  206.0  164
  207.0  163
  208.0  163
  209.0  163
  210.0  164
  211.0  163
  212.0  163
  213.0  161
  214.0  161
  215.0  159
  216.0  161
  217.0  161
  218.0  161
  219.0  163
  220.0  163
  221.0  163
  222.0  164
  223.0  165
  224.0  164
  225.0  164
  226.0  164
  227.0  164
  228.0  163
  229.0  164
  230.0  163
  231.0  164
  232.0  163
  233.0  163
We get 228.0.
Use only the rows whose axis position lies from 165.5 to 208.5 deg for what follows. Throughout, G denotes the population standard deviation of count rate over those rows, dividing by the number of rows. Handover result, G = 2.2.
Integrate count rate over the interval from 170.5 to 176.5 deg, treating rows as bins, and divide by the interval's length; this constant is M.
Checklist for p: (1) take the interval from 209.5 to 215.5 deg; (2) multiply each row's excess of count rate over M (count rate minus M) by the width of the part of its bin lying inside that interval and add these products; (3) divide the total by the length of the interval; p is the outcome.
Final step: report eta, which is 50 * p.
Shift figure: 167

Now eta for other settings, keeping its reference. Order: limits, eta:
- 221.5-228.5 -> 275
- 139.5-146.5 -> 475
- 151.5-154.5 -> 408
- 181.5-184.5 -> 8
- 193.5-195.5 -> 225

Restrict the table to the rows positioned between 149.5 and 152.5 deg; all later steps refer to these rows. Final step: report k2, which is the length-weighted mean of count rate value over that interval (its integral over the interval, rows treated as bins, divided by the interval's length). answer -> 168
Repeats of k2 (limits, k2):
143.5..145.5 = 168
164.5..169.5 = 160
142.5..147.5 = 168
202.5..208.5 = 164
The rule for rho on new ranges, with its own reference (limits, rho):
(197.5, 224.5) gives 215.0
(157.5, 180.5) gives 171.0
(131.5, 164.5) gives 163.0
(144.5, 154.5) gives 154.0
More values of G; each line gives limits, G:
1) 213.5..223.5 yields 1.7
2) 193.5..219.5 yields 1.4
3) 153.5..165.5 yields 2.3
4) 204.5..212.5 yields 0.5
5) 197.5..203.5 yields 0.5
